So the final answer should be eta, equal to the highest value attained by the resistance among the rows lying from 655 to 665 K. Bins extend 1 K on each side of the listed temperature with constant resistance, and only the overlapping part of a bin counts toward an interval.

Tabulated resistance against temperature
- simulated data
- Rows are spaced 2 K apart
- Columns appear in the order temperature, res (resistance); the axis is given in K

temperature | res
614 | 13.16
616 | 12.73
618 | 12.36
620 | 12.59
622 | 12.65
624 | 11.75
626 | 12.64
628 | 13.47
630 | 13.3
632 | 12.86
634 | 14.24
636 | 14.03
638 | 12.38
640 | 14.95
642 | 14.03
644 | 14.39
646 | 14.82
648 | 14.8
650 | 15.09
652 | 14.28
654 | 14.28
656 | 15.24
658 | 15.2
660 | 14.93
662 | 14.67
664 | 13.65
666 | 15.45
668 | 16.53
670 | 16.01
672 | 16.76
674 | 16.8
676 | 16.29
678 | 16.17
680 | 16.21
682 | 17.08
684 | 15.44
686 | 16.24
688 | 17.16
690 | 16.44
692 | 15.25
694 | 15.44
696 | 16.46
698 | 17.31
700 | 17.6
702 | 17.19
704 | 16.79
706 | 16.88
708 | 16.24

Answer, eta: 15.24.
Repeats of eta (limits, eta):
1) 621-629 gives 13.47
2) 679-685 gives 17.08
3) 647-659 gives 15.24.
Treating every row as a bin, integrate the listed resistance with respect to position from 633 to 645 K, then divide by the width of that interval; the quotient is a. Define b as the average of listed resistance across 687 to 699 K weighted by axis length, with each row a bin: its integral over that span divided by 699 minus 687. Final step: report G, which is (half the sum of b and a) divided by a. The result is 1.08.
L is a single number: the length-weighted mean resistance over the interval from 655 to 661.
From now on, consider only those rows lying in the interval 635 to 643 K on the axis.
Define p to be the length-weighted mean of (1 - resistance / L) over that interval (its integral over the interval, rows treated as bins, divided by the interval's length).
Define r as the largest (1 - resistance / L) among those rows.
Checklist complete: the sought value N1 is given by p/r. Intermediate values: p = 0.08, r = 0.18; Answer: 0.47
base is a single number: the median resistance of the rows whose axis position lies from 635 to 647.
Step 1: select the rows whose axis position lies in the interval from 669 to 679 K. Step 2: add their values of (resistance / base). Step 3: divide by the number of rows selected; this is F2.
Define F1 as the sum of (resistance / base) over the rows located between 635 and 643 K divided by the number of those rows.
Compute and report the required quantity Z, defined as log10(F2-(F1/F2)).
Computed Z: -0.51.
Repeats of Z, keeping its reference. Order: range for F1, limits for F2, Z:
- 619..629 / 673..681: -0.42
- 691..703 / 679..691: -0.83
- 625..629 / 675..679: -0.47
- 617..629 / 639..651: -0.75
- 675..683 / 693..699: -0.82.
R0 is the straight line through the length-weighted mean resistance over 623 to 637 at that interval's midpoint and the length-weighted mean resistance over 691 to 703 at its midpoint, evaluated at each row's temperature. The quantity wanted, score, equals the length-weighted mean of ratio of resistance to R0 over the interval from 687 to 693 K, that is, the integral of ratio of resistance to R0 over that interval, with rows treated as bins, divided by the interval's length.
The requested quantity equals 1.01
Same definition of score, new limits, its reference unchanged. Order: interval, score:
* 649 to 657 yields 1.03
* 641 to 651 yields 1.05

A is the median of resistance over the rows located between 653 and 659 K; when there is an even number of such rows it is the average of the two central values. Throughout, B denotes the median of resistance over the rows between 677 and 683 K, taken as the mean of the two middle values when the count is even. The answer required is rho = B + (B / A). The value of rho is 17.3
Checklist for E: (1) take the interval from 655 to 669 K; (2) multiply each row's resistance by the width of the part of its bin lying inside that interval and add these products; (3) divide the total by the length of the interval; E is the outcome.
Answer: 15.1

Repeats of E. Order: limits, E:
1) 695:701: 17.1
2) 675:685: 16.2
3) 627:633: 13.2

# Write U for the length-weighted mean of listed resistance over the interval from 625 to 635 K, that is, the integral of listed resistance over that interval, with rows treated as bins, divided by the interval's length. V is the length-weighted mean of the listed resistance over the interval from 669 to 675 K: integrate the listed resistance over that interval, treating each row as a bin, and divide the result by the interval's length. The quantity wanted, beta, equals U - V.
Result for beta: -3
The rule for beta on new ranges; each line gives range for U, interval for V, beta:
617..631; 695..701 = -4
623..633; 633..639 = -1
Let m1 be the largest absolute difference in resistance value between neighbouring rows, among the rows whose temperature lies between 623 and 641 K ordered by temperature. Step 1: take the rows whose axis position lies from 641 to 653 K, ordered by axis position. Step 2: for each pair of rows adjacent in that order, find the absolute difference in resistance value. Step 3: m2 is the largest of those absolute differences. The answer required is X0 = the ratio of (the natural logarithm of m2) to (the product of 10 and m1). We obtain -0.008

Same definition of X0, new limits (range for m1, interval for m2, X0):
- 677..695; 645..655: -0.013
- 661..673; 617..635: 0.018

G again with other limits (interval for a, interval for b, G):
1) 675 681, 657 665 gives 0.95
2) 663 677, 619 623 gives 0.90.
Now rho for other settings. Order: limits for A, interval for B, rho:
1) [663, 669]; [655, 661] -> 16.2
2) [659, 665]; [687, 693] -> 17.6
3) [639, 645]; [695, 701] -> 18.5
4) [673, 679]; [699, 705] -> 18.2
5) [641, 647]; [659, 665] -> 15.7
